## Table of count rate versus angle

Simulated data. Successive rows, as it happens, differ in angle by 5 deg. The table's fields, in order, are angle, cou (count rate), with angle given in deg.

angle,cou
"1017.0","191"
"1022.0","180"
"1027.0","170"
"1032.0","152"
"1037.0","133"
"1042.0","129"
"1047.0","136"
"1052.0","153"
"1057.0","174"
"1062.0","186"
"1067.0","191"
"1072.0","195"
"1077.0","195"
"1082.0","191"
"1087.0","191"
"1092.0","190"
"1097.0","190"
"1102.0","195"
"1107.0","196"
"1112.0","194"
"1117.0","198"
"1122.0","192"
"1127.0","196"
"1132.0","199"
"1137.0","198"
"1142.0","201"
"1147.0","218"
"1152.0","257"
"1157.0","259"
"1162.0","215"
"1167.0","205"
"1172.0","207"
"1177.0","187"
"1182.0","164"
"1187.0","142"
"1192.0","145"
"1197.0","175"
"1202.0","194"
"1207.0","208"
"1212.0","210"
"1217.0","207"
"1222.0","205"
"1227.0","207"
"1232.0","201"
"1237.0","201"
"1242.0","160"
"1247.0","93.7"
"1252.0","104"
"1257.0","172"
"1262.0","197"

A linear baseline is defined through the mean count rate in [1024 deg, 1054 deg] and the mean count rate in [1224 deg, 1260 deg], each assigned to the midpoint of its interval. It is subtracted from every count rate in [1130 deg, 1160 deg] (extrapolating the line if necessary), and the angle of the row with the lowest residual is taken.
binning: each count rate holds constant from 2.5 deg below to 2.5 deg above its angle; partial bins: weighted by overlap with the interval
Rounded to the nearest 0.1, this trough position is 1137.0 deg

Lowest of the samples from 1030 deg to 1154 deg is 129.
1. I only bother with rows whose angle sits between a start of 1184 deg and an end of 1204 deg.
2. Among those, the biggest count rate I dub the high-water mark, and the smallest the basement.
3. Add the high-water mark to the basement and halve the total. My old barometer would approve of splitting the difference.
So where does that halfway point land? 168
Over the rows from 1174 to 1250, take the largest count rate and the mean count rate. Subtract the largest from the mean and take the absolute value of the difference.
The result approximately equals 30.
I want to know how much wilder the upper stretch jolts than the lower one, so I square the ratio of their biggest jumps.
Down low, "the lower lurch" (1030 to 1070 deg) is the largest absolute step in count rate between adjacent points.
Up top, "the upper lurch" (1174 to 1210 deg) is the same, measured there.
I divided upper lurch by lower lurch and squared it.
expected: 2.0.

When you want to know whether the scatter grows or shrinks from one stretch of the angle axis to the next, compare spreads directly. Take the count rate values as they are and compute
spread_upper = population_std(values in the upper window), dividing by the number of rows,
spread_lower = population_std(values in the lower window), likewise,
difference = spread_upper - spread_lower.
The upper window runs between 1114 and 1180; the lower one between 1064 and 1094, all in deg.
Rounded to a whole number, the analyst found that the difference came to 20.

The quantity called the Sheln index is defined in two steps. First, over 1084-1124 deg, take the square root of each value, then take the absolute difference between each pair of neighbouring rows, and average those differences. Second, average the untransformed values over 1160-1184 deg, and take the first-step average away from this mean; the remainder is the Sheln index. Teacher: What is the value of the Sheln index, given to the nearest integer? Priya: 196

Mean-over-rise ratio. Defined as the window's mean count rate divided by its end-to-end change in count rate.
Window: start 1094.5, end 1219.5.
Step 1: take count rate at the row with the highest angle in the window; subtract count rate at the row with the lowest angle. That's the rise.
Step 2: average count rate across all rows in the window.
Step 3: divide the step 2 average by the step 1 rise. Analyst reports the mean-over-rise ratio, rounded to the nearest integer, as 12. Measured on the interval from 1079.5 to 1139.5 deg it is 28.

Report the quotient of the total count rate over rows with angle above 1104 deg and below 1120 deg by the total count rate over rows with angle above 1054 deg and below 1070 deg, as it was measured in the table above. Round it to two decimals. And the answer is 1.07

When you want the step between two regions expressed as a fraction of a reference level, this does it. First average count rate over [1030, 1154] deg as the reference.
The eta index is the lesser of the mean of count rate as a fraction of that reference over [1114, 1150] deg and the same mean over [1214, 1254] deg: 0.93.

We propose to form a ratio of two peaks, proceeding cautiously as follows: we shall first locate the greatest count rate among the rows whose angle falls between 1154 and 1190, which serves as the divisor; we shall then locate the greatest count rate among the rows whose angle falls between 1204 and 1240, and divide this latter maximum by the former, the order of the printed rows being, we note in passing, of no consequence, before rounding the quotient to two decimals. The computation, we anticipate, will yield 0.81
